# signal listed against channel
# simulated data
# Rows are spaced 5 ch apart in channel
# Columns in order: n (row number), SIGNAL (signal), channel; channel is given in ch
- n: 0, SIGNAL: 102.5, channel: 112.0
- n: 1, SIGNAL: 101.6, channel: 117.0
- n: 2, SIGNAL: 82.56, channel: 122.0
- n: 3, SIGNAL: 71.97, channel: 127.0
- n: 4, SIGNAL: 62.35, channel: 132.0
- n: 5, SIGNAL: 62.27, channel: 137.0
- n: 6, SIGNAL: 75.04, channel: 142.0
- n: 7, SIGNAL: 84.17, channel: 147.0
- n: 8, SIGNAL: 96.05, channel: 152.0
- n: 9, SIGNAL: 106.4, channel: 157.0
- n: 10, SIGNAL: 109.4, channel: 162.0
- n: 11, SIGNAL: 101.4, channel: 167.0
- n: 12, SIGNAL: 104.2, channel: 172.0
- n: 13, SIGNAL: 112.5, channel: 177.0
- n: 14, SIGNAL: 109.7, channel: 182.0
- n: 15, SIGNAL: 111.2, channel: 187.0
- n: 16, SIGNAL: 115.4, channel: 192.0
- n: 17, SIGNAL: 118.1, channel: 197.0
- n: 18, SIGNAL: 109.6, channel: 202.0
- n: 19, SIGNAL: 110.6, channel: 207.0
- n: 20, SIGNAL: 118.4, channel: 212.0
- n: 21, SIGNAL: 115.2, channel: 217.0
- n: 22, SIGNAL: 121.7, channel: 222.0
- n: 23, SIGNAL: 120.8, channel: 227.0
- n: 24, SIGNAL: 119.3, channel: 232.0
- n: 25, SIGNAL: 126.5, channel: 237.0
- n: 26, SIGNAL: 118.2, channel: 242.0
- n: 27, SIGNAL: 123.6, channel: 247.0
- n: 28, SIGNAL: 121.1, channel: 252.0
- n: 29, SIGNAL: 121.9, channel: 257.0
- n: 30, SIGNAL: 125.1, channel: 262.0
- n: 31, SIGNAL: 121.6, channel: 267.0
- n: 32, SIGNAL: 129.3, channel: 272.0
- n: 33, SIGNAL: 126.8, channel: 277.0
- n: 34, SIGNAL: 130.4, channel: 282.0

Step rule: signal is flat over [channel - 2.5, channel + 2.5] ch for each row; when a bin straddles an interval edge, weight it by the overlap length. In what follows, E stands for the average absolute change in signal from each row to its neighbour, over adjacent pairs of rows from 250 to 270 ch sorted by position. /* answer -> 2.5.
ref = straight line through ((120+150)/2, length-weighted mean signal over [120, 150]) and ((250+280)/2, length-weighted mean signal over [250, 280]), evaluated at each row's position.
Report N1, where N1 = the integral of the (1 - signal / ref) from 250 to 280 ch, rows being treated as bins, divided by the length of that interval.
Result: 0.00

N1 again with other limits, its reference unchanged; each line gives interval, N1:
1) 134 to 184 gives -0.15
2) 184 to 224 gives -0.15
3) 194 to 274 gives -0.07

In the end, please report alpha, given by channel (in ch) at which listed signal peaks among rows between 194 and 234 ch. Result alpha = 222.0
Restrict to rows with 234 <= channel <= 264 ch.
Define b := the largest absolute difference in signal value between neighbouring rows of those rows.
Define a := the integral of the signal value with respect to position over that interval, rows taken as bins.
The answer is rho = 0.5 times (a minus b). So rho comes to 1835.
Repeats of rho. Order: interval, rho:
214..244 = 1800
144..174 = 1491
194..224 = 1728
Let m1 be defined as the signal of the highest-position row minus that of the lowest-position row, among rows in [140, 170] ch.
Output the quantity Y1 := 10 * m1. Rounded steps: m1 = 26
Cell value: 264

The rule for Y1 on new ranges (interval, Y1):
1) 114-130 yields -296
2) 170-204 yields 54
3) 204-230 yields 102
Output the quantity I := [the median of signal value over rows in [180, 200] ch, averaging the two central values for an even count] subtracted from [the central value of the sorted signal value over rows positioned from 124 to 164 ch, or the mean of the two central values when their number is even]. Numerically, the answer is -34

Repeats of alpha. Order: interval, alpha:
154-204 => 197.0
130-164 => 162.0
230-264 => 237.0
